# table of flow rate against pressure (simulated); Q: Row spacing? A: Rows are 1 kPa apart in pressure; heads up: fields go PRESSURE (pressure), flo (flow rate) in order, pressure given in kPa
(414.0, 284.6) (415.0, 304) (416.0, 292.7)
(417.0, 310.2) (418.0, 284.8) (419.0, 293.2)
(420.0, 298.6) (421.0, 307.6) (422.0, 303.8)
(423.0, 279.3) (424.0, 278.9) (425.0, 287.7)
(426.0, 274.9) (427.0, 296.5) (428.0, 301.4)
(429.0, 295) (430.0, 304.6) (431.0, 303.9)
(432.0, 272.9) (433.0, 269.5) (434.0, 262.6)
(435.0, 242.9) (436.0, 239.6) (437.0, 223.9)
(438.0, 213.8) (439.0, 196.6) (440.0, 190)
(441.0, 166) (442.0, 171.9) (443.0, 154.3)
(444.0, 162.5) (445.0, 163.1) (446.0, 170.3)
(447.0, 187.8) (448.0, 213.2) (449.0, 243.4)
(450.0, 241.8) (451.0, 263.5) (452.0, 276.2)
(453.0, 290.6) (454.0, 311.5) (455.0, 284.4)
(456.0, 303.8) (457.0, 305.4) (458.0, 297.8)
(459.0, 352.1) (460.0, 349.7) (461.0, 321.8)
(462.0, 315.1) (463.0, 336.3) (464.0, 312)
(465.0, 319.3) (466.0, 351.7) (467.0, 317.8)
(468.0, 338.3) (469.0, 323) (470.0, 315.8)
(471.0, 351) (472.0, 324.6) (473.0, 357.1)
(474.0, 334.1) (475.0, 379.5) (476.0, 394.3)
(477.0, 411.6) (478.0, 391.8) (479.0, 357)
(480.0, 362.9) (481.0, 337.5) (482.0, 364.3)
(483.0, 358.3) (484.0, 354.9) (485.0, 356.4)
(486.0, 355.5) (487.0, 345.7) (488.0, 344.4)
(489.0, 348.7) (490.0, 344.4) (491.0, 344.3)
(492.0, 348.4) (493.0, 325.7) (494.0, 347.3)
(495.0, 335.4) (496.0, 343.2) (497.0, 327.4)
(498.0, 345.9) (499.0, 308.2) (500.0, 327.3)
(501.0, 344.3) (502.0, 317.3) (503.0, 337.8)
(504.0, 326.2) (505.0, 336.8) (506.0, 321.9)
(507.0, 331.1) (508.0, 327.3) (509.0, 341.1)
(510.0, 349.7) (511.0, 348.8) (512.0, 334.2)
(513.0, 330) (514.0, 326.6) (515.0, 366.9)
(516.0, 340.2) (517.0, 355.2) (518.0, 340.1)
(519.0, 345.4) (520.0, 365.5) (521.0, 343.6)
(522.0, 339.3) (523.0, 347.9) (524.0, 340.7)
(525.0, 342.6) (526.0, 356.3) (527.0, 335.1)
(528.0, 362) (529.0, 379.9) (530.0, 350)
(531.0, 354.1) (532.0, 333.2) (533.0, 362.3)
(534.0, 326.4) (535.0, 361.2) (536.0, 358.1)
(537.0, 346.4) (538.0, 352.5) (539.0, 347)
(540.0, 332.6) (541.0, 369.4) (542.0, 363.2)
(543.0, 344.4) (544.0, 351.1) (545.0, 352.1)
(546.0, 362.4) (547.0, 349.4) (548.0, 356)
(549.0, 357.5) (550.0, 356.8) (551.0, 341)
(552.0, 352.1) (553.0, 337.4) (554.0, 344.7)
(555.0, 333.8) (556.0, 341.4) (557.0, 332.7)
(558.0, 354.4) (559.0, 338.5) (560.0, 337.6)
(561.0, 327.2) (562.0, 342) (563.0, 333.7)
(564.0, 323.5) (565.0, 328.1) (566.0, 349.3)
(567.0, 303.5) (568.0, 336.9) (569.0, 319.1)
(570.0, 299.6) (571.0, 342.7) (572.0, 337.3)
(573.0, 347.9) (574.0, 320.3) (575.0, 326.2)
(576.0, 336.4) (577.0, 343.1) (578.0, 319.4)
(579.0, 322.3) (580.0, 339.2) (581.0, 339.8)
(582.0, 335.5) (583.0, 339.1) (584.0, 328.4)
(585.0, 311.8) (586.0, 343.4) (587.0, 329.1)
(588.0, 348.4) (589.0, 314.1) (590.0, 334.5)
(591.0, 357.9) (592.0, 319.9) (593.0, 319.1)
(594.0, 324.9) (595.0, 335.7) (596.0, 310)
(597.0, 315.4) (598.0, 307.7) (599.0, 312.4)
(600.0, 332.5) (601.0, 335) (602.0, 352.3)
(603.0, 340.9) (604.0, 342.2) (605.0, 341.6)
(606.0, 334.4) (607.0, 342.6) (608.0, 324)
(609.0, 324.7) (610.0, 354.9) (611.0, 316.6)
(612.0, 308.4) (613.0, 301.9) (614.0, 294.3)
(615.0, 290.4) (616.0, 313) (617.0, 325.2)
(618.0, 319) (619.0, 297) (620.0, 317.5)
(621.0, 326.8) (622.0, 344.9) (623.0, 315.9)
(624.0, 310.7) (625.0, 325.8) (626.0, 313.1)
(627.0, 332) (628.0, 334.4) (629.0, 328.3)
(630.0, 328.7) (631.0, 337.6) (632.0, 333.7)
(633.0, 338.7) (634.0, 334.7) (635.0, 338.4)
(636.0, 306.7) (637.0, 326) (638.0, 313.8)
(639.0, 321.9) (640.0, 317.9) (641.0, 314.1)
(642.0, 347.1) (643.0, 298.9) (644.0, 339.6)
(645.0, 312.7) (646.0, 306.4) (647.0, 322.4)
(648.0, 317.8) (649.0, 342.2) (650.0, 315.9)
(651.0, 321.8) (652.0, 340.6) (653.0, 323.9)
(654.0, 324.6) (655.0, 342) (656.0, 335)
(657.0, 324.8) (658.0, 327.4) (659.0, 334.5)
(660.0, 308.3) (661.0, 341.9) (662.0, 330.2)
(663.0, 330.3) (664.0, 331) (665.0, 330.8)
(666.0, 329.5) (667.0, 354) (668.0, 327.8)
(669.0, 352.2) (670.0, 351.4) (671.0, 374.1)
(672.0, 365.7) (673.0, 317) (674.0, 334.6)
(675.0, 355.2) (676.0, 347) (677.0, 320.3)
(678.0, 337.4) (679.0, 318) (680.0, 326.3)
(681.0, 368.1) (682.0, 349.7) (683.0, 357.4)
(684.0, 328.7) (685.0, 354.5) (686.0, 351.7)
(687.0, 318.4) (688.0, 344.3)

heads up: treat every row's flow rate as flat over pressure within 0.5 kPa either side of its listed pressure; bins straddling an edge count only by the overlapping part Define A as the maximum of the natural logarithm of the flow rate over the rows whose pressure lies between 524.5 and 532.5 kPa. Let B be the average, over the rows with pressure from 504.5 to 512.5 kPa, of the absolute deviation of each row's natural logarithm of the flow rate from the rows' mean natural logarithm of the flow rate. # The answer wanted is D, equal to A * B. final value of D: 0.14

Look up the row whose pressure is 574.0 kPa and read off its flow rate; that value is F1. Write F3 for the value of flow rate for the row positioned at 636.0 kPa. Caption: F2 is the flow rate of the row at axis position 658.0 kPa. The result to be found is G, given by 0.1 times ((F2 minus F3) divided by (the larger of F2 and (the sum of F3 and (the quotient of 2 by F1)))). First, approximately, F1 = 320.3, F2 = 327.4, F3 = 306.7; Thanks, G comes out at 0.006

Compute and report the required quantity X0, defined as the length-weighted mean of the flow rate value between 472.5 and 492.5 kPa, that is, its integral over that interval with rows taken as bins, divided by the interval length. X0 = 360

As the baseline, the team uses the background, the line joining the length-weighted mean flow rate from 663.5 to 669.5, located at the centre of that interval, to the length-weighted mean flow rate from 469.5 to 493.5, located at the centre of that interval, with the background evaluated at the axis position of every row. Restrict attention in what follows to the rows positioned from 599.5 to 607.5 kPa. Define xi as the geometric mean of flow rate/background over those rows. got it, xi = 0.991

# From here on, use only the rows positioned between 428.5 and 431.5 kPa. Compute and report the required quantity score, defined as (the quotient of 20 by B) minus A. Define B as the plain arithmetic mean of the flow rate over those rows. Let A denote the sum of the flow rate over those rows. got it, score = -903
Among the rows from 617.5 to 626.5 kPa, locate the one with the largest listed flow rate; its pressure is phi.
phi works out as 622.0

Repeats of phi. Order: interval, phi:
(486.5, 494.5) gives 489.0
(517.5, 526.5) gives 520.0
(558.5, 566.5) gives 566.0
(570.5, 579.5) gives 573.0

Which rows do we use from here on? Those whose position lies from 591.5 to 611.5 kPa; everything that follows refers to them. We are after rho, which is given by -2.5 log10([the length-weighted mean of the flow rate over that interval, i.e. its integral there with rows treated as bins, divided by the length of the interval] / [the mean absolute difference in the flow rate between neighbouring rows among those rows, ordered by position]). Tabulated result -3.6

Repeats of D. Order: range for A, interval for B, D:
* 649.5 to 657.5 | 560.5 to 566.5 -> 0.13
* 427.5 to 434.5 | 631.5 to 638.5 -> 0.18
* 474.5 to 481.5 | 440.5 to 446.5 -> 0.17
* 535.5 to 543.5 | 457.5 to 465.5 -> 0.28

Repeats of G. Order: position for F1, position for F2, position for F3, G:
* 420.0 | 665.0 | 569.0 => 0.004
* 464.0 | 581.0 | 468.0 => 0.000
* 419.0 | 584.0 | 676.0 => -0.005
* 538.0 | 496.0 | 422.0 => 0.011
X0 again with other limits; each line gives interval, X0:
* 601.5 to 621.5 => 323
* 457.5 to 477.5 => 340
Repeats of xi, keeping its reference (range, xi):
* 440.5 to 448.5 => 0.483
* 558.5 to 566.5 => 0.965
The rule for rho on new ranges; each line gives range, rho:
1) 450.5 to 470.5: -3.1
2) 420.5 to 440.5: -3.5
